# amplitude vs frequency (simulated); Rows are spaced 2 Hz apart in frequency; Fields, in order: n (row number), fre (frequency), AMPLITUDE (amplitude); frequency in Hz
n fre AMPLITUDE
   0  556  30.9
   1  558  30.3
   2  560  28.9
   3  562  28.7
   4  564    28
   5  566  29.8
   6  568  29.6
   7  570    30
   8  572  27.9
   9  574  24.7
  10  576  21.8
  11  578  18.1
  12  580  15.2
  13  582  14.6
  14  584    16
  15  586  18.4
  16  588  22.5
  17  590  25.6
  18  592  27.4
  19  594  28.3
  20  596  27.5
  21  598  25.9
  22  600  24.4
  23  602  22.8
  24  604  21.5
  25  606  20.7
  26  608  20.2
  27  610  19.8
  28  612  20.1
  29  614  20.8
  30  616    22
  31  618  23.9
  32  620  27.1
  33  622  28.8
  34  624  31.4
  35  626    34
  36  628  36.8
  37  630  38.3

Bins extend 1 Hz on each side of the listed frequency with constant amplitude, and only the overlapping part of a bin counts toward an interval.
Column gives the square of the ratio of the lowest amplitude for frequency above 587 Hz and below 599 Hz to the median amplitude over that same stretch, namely 0.71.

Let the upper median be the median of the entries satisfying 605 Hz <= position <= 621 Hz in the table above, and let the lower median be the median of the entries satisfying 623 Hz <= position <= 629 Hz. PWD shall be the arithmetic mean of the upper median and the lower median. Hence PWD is 27.4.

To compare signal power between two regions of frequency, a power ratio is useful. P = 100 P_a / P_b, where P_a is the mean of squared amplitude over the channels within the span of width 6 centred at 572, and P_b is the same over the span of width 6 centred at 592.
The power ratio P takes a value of 104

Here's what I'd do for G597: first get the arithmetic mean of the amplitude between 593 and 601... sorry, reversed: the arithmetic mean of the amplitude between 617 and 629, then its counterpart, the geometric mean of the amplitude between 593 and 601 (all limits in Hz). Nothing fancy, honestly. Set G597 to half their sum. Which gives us 28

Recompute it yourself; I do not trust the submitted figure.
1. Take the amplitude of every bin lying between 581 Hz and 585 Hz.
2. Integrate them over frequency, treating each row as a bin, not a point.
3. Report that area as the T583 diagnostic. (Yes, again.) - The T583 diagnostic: 61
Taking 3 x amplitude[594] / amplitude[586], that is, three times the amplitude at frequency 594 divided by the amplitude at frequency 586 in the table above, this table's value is 4.6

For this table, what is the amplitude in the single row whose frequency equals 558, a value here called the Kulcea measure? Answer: 30.3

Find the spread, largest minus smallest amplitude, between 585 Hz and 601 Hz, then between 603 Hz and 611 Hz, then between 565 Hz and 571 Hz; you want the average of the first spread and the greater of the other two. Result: 5.8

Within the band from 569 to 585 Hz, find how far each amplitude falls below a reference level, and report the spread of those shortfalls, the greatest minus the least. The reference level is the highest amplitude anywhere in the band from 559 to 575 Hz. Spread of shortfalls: 15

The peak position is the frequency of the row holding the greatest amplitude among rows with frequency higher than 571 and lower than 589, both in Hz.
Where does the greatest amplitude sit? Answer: 572 Hz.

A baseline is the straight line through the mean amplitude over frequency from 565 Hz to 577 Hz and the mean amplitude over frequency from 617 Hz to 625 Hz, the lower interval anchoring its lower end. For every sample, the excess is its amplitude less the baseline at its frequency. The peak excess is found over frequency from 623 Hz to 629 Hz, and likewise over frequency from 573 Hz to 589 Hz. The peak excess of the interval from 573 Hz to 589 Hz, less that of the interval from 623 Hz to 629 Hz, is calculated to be -11.6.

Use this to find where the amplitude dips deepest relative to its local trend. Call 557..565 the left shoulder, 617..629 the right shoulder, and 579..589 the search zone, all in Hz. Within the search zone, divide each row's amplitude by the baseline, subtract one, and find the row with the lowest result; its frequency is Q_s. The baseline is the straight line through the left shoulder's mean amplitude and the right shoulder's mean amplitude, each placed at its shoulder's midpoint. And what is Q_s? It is 582 Hz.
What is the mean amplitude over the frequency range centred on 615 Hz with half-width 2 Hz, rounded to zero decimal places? 21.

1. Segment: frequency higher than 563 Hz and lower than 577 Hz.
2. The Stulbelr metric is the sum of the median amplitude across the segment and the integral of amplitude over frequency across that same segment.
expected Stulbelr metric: 412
